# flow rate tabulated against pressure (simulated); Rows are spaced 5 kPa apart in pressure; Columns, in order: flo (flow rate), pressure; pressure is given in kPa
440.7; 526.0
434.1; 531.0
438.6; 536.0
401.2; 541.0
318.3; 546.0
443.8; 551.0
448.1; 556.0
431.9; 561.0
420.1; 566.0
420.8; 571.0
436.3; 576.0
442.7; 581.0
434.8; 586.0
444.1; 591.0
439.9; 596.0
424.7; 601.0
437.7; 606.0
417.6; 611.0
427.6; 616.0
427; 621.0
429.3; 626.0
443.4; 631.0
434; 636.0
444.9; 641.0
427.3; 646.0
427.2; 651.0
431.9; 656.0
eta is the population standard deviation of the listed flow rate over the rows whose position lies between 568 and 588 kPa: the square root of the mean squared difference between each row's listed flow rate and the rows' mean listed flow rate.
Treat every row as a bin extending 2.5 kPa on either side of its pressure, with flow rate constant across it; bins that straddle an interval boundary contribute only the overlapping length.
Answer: 8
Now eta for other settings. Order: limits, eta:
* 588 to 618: 9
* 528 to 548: 48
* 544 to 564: 54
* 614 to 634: 7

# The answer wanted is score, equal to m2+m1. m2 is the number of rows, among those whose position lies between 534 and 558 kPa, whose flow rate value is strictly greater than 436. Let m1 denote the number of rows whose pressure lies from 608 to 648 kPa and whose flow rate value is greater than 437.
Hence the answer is 5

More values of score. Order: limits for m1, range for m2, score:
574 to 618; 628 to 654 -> 6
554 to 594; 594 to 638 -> 6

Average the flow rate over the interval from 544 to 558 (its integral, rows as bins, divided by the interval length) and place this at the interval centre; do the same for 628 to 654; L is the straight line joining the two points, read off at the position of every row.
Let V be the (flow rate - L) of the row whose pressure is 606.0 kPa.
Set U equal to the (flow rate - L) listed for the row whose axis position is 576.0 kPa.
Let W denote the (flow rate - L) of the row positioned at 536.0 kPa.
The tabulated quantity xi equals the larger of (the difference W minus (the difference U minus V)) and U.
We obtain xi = 30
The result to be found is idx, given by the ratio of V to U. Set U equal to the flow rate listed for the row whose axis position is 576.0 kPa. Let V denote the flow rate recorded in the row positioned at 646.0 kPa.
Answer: 0.98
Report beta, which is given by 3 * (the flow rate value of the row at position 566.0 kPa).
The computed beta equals 1260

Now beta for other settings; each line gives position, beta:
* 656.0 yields 1296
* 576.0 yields 1309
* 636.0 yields 1302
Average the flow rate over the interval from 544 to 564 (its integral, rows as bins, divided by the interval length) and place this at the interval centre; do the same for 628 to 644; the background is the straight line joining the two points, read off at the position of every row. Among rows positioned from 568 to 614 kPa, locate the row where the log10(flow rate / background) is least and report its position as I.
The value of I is 611.0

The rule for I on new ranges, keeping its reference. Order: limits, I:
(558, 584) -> 571.0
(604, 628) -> 611.0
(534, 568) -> 546.0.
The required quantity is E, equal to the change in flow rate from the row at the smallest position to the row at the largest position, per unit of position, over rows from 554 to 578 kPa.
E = -0.6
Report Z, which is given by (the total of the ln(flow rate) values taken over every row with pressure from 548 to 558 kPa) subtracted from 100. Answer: 88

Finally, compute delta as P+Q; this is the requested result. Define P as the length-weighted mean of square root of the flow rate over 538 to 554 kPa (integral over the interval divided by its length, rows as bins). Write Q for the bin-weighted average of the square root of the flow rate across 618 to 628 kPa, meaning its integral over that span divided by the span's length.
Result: 40.4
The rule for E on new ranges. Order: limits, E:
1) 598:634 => 0.6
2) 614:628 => 0.2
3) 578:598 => -0.2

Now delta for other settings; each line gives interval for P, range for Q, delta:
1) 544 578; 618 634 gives 41.2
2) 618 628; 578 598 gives 41.7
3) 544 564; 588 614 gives 41.1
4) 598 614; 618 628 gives 41.4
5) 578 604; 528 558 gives 41.2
